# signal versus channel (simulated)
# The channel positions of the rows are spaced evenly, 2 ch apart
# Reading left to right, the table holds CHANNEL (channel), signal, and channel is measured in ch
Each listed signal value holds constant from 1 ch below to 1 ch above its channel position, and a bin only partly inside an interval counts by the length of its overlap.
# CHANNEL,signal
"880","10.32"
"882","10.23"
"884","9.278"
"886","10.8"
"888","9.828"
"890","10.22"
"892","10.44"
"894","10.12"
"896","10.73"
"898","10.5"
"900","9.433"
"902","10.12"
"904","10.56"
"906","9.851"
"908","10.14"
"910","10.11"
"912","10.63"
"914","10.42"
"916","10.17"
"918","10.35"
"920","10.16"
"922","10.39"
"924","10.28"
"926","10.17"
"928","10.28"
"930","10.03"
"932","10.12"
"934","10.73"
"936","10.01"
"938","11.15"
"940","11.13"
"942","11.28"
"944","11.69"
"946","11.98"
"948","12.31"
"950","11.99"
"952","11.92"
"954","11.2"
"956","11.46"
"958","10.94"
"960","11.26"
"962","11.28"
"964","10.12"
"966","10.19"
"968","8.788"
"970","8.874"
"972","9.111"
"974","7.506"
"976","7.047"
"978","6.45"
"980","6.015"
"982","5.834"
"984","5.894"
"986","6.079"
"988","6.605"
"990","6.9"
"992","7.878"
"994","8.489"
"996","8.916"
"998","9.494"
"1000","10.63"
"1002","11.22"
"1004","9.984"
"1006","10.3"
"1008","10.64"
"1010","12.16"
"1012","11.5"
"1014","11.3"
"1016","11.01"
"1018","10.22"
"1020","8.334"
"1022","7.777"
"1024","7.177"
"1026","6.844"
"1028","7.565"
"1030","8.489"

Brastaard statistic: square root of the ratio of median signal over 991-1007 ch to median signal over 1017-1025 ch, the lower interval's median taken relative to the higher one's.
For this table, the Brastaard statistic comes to 1.10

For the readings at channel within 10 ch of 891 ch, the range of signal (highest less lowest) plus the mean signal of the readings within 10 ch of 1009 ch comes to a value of 12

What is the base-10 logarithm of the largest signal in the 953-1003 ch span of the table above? 1.06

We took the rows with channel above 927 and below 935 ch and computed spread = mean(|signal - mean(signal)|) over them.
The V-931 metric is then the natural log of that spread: -1.5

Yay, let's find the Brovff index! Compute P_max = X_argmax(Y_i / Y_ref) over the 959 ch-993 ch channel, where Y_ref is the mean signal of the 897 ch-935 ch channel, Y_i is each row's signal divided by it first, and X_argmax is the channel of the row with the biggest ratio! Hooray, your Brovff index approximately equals 962 ch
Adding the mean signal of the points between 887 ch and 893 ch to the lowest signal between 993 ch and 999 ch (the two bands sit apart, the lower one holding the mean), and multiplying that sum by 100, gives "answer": 1865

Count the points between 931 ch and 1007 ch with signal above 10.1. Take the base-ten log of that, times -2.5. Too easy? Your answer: -3.25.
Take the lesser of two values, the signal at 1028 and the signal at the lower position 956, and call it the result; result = 7.6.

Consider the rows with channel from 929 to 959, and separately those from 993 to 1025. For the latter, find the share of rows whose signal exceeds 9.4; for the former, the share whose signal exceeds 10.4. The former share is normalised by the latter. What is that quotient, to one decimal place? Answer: 1.2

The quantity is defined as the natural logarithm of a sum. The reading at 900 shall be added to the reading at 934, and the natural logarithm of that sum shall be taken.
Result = 3.00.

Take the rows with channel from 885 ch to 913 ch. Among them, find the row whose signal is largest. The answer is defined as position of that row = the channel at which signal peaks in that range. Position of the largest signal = 886 ch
